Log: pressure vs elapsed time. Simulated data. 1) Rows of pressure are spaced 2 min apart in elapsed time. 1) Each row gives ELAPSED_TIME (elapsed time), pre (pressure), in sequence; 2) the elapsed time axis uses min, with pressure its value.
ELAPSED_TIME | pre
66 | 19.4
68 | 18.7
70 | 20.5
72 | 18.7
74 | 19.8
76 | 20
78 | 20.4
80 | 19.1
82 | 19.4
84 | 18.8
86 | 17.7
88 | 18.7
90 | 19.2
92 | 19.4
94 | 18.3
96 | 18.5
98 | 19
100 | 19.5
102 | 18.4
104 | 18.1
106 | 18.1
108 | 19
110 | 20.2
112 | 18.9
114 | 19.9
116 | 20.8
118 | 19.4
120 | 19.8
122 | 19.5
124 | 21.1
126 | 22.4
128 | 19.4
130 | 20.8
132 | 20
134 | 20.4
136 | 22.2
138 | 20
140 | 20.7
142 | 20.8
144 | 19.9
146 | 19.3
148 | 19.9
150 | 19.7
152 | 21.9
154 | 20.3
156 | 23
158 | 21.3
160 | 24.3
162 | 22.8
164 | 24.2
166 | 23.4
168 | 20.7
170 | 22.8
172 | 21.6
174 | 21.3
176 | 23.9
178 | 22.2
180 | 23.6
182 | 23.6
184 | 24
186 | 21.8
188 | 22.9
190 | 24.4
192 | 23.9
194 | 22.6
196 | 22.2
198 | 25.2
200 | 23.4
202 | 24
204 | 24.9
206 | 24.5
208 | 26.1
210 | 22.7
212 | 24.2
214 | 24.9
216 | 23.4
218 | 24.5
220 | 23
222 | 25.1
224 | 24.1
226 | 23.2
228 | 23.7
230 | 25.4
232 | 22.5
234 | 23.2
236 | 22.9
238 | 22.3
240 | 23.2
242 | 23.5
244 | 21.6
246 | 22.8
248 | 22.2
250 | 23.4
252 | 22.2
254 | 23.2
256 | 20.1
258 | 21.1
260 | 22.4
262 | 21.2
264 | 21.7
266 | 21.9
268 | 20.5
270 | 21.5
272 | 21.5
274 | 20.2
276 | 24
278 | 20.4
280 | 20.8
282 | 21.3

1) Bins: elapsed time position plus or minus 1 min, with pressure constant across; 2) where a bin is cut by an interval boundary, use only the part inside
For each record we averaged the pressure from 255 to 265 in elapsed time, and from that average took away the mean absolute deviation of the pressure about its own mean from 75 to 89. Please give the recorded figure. 20.6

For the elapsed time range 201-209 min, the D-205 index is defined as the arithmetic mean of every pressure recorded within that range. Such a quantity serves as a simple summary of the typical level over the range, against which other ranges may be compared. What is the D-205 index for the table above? 24.9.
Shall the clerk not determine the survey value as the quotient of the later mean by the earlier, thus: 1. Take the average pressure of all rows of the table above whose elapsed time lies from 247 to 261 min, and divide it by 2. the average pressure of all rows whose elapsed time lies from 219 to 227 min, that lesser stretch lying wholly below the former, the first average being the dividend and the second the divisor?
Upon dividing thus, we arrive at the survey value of 0.93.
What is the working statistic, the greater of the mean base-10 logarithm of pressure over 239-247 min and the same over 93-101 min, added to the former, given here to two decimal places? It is 2.71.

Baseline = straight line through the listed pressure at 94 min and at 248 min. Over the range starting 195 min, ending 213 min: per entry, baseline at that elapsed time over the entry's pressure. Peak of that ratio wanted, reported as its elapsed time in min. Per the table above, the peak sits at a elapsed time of 196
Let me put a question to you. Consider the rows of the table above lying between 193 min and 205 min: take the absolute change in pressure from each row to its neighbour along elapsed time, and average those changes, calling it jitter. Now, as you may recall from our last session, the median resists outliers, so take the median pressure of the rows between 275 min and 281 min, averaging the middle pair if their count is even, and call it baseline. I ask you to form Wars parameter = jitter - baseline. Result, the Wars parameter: -19.5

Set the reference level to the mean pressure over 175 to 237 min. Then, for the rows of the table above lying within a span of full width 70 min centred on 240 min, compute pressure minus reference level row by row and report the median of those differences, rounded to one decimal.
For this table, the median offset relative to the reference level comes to -0.8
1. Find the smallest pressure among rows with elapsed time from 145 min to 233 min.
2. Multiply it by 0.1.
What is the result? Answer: 1.9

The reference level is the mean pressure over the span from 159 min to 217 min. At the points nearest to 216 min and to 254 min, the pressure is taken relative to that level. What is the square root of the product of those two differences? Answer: 0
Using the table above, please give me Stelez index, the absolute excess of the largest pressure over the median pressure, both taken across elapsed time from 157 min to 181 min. 1.5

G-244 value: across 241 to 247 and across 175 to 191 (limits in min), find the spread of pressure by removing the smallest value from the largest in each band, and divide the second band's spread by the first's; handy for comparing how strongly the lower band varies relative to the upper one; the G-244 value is 1.4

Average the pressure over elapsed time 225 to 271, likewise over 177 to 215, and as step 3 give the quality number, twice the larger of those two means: 47.5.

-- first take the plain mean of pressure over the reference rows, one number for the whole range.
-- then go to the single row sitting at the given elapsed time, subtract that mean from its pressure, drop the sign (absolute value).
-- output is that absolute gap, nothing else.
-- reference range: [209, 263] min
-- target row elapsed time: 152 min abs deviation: 1.1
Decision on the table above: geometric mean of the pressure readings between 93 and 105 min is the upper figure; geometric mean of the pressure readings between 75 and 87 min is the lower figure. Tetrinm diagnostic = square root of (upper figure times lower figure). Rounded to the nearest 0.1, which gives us 18.9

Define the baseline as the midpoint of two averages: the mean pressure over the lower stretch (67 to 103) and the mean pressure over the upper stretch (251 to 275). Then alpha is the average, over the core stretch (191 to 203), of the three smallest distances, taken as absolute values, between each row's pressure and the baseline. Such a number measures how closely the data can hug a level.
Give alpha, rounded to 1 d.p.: 2.4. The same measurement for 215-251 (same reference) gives 1.7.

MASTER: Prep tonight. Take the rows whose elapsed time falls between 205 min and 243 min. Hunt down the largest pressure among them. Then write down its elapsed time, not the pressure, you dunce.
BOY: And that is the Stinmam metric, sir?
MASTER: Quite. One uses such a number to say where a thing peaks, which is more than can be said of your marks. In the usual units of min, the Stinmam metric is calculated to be 208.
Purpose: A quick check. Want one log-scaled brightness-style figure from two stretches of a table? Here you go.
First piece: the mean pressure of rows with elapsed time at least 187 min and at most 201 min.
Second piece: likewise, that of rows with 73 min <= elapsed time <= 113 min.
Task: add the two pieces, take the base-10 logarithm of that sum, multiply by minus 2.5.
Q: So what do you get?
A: -4.07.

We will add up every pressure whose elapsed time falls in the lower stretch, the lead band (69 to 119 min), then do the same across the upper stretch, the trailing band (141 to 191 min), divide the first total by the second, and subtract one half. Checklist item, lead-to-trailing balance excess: 0.367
